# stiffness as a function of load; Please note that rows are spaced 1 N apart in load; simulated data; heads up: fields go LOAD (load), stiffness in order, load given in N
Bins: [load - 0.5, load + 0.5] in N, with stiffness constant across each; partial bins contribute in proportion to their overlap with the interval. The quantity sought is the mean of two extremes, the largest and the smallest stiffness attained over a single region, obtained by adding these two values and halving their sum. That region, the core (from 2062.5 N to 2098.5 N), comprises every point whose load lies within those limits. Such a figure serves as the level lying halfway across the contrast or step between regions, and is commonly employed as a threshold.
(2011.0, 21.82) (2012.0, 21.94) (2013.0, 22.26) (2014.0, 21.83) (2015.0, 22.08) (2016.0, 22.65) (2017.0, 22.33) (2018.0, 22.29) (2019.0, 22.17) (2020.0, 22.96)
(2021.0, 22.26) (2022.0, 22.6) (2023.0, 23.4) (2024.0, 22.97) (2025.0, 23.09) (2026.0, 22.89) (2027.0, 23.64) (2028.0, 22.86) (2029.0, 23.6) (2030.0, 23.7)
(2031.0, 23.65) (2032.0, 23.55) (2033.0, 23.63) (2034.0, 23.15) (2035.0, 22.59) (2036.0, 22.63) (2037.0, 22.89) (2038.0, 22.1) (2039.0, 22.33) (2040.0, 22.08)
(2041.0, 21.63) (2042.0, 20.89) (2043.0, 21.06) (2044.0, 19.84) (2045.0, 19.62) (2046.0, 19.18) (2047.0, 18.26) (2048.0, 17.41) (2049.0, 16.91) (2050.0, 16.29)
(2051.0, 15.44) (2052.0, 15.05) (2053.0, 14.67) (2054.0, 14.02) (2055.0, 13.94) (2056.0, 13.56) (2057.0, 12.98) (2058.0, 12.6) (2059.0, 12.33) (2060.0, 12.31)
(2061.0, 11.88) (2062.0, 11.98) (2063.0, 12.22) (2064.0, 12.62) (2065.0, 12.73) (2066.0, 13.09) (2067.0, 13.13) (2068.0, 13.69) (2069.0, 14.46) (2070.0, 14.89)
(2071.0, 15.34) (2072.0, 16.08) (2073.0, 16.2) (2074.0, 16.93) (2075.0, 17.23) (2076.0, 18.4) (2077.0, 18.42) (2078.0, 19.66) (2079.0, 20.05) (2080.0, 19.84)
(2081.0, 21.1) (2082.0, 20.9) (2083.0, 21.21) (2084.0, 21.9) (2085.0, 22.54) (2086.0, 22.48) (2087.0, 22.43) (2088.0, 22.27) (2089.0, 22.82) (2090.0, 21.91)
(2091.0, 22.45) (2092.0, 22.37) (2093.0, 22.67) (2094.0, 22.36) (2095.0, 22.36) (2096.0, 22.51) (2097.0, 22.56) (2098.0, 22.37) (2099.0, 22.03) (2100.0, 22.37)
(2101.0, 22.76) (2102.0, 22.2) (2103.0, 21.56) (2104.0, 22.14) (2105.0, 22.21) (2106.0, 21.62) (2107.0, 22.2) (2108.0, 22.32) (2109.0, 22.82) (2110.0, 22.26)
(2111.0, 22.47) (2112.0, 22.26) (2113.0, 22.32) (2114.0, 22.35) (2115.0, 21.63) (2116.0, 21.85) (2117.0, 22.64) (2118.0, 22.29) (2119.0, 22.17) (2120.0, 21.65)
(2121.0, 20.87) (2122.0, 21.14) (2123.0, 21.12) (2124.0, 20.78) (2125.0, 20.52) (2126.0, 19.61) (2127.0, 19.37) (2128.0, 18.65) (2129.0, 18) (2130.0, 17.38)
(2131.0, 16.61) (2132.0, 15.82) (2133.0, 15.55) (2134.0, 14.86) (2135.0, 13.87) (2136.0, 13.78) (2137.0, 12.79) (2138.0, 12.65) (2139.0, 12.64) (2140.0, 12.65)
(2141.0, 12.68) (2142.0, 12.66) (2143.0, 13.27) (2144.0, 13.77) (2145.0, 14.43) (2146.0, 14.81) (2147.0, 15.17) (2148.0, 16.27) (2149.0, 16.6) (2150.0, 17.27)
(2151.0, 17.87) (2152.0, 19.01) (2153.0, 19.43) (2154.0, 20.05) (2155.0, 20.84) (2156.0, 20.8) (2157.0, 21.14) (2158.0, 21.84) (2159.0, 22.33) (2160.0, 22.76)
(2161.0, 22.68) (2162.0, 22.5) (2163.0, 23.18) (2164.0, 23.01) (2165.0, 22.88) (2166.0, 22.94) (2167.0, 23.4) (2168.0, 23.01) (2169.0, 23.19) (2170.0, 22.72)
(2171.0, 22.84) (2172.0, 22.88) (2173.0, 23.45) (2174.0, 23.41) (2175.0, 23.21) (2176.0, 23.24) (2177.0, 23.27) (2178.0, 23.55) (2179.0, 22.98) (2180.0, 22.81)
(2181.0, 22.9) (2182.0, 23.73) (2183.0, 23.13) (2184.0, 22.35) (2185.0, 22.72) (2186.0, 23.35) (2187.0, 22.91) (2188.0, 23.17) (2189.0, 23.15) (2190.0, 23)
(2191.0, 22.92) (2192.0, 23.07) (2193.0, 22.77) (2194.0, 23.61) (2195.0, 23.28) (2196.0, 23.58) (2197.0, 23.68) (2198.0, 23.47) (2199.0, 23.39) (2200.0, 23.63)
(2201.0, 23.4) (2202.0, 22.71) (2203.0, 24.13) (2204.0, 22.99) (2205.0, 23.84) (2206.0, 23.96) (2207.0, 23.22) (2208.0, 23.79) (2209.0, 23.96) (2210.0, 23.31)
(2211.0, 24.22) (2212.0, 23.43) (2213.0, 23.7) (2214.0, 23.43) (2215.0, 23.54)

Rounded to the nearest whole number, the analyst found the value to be 18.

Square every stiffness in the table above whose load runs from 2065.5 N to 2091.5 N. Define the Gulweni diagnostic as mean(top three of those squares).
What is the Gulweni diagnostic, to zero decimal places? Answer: 511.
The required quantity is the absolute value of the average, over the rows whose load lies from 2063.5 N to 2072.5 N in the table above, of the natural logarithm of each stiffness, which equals 2.64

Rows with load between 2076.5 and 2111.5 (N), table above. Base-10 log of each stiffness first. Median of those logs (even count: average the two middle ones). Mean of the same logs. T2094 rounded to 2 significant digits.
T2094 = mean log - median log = -0.0080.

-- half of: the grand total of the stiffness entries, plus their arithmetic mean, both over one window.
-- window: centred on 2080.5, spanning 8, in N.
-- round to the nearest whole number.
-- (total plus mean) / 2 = 92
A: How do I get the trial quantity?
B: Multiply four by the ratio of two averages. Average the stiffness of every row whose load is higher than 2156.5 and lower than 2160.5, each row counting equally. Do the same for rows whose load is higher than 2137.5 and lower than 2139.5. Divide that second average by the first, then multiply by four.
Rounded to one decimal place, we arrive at 2.3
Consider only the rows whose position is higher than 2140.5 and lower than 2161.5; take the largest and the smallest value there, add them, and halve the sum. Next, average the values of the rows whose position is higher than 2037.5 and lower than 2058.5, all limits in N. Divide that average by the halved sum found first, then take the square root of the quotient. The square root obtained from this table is 1.00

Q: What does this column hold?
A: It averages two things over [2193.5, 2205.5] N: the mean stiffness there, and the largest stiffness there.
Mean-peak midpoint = 23.8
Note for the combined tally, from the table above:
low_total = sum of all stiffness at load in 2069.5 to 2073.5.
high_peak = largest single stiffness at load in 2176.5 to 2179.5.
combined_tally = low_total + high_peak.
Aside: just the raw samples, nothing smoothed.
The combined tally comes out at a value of 86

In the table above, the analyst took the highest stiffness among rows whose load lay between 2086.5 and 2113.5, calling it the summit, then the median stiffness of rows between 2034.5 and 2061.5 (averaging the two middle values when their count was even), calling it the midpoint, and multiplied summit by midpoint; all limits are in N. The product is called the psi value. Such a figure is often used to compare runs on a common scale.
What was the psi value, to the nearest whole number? 397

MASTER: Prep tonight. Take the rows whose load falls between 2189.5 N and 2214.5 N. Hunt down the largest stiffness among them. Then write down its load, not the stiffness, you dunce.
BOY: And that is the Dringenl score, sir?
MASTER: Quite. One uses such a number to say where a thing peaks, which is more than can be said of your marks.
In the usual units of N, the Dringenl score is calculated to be 2211.0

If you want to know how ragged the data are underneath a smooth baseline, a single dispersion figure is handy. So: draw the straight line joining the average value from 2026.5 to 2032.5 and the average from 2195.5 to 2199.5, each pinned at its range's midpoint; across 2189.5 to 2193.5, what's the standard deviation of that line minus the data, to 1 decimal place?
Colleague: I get 0.1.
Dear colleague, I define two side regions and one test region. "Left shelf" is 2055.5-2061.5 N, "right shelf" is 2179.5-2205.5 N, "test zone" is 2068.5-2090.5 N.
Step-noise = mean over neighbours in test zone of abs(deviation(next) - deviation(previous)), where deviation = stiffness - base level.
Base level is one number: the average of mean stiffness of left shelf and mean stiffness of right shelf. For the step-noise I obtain 0.506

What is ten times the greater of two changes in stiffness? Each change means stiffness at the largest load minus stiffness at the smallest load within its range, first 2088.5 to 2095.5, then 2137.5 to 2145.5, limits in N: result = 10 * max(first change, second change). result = 18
